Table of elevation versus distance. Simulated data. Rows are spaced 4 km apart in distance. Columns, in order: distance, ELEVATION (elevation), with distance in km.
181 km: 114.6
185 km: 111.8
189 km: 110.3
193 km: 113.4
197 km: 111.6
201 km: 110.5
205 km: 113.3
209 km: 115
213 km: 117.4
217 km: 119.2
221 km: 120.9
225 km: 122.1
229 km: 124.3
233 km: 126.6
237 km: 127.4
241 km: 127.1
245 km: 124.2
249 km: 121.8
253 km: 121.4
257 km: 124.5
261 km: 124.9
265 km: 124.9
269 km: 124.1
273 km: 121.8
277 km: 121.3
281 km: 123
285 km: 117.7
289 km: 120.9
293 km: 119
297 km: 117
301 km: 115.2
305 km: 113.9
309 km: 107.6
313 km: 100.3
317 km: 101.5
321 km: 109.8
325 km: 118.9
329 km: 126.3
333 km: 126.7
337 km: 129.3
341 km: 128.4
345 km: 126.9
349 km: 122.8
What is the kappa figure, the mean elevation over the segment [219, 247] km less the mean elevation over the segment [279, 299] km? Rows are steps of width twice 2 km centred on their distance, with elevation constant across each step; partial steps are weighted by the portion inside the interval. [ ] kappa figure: 5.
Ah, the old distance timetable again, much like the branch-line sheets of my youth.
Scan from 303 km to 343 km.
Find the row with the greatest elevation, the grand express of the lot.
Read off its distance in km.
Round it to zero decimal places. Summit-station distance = 337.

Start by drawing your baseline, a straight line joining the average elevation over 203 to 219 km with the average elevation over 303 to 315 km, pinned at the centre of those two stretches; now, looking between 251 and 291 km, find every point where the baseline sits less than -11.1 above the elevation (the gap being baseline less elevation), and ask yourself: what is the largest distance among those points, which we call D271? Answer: 289 km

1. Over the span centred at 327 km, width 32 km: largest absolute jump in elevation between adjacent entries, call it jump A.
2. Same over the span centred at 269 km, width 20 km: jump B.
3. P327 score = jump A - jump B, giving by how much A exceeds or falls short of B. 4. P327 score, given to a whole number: 7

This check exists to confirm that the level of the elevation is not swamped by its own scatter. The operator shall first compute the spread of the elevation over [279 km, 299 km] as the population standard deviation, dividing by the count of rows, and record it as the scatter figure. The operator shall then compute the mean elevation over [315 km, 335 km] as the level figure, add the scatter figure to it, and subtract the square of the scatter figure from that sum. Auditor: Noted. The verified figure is 114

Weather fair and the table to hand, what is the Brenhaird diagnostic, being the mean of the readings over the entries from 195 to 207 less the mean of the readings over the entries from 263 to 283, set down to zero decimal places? -11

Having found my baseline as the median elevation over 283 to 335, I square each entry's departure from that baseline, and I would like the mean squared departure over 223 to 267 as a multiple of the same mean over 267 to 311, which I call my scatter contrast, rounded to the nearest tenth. 2.6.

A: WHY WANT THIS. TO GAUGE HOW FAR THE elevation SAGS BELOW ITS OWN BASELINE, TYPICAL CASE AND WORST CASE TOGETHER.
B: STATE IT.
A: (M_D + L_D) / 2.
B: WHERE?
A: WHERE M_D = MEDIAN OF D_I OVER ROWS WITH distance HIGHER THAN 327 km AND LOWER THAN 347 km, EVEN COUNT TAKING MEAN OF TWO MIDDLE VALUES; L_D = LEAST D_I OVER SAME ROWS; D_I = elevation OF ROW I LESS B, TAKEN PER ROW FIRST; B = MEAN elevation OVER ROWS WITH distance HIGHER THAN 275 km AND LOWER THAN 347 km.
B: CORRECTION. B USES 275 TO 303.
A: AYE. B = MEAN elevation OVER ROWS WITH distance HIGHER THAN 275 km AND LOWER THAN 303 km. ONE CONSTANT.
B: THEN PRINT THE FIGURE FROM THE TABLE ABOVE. 7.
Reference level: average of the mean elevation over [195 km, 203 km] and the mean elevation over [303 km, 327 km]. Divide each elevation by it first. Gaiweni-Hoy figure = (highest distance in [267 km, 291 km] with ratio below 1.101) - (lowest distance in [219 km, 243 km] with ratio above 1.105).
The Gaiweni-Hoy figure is 64 km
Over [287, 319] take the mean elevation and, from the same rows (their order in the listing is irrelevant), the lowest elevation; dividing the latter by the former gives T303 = 0.896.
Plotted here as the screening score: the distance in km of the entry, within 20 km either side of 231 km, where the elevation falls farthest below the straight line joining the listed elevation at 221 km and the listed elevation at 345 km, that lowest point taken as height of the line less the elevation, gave 213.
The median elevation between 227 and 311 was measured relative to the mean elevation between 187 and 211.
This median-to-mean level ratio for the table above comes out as 1.08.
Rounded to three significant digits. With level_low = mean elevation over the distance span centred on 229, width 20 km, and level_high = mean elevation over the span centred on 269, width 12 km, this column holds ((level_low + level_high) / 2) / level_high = 1.00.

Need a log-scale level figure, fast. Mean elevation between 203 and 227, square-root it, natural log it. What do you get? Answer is 2.385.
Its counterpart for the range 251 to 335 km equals 2.386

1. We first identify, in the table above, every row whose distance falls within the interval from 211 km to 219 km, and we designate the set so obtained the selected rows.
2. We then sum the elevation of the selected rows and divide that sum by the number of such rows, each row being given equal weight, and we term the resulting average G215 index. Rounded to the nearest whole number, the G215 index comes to 118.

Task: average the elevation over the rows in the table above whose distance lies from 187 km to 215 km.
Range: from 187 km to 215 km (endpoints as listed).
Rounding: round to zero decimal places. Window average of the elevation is 113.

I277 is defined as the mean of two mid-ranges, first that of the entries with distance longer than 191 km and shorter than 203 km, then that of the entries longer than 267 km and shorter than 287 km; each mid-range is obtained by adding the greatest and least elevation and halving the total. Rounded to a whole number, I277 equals 116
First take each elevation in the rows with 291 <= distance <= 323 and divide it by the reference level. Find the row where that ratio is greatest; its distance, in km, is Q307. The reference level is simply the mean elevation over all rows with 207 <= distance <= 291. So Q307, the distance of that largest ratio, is 293 km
